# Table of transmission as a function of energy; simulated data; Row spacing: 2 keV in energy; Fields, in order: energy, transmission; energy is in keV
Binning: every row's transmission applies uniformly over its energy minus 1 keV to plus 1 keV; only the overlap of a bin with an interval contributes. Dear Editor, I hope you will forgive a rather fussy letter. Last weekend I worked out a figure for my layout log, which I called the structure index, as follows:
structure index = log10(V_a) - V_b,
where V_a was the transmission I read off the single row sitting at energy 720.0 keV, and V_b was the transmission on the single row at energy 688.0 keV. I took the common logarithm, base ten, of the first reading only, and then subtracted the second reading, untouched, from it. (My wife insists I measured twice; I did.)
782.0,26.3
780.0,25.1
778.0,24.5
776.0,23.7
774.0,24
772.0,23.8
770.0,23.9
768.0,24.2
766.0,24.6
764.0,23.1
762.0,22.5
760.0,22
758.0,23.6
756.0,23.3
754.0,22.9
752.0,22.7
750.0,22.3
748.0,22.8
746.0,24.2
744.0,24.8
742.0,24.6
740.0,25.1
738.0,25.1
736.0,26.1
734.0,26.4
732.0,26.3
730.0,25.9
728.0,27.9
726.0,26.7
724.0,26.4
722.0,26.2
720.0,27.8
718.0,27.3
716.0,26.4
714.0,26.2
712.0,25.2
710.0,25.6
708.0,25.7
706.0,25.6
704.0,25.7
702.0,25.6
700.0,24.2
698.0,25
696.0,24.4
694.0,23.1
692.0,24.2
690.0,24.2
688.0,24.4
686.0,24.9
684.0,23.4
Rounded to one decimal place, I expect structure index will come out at -23.0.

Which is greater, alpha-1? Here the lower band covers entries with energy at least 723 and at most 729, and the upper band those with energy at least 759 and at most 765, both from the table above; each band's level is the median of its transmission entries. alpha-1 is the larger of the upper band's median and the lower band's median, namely 26.7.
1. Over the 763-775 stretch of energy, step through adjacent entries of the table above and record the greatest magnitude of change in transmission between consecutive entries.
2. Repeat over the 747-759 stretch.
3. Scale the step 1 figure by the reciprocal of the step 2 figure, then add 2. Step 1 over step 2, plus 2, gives 5.0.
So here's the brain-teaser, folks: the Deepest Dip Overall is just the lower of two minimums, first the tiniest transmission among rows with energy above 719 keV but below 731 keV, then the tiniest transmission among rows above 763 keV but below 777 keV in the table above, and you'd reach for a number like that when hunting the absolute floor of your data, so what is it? 23.1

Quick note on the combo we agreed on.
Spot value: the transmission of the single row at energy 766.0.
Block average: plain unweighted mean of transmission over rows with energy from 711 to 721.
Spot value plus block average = 51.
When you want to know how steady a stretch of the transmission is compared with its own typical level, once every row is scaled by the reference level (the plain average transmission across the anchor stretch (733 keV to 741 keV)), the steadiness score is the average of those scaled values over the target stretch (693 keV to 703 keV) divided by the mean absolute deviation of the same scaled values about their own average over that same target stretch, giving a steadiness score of 36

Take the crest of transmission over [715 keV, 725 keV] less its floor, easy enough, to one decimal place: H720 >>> 1.6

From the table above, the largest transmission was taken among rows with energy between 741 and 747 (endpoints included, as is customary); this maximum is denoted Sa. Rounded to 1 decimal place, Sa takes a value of 24.8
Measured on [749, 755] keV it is 22.9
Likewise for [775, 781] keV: 25.1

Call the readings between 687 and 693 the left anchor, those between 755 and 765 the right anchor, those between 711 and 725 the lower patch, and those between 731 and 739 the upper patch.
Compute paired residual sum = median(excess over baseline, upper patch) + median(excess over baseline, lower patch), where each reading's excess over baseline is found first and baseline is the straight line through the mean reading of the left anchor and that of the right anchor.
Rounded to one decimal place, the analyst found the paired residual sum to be 5.4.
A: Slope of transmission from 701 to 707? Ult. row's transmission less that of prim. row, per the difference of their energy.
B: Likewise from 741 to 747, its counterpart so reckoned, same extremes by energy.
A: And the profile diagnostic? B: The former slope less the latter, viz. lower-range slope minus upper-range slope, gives 0.1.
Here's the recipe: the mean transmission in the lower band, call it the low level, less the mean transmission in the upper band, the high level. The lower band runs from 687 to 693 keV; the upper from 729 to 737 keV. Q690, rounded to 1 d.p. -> -1.9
